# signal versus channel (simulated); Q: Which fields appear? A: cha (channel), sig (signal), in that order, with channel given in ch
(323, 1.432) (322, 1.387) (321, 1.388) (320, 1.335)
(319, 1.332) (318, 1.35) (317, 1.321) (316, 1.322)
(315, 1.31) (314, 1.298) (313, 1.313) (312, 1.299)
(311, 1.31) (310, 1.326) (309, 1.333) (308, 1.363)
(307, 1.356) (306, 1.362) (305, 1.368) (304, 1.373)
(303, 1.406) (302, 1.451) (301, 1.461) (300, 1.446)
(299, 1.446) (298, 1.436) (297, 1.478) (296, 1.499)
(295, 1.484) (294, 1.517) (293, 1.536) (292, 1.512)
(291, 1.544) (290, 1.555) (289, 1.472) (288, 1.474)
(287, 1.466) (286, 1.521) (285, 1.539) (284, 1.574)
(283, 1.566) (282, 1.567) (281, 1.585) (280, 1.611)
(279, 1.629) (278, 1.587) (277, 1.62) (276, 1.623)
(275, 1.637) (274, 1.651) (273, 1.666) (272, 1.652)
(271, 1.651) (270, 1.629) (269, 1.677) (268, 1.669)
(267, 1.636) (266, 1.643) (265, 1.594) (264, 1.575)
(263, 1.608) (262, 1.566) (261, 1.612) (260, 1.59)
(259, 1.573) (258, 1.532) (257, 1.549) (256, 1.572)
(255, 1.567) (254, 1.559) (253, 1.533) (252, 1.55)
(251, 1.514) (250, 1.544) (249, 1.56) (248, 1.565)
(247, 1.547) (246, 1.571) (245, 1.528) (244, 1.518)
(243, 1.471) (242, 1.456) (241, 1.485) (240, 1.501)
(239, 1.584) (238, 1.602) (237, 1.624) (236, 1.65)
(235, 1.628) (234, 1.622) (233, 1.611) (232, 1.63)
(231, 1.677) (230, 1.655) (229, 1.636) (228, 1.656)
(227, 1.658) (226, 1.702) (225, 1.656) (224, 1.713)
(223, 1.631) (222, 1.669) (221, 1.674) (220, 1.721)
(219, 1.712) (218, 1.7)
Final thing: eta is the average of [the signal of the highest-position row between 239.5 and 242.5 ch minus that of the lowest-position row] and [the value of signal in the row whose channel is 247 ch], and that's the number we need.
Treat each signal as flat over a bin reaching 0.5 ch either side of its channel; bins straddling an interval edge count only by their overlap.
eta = 0.75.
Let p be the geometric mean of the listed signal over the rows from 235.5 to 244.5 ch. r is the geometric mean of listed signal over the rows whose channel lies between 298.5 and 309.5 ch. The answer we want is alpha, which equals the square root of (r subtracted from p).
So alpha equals 0.38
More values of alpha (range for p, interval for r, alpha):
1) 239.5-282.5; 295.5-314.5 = 0.44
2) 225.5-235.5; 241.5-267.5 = 0.30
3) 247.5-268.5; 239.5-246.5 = 0.27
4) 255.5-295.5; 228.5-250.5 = 0.08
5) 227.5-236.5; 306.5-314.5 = 0.56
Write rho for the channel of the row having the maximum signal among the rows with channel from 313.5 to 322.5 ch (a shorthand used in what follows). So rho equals 321 ch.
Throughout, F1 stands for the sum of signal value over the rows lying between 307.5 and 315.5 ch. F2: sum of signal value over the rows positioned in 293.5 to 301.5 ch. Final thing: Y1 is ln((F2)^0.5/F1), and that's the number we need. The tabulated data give -1.12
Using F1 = 10.6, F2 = 11.8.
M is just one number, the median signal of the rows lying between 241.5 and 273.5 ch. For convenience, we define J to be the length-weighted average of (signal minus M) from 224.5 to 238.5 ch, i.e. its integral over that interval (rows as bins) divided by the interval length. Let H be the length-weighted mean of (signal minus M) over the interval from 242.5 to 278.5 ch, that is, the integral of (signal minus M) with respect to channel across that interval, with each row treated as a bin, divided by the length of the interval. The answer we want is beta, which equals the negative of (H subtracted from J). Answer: -0.06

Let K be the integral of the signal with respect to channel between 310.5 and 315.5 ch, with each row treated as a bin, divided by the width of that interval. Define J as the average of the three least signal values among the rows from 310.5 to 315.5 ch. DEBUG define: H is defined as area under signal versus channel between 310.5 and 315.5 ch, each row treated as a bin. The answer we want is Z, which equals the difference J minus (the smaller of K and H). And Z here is -0.004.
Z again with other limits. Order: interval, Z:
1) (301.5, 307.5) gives -0.024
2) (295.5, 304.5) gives -0.039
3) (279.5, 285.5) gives -0.016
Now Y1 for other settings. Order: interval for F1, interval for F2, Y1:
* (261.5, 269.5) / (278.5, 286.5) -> -1.30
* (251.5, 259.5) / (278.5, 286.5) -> -1.25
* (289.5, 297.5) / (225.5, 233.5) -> -1.20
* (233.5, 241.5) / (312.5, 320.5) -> -1.36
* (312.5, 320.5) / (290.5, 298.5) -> -1.12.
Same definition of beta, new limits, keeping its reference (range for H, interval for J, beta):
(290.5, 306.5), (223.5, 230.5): -0.21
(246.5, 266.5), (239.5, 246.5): 0.06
